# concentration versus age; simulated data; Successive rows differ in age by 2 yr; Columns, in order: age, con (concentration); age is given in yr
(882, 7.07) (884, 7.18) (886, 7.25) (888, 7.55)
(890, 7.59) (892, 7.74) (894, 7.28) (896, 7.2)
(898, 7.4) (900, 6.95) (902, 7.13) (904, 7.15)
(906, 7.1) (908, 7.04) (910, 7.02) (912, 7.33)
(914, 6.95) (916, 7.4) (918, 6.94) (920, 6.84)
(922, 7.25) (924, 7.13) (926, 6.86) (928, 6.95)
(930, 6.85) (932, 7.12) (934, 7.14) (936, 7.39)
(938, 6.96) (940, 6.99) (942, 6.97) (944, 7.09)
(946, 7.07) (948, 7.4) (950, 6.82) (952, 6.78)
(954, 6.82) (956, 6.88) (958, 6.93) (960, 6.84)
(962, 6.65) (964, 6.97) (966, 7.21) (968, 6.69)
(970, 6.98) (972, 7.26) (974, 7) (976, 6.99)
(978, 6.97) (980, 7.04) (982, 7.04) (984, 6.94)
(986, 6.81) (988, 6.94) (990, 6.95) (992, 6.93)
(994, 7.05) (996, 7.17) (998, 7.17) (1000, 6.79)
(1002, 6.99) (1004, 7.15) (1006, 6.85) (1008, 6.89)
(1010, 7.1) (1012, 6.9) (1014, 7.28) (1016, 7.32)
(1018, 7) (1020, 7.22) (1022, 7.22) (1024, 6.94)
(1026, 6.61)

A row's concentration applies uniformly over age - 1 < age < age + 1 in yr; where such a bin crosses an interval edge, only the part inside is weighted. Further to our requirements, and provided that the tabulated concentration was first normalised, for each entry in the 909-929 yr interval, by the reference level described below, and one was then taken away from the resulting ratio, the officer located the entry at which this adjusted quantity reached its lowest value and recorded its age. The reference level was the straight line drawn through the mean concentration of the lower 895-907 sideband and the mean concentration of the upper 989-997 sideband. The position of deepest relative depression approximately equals 920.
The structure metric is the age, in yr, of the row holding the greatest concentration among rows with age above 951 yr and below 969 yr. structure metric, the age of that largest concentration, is 966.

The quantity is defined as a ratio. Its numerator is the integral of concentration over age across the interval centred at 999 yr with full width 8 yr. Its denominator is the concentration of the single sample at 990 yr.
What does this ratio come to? 8.09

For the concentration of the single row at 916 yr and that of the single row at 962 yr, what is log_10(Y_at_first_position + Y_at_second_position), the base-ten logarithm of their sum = 1.15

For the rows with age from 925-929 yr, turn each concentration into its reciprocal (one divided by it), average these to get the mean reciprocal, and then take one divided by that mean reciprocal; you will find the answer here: 6.90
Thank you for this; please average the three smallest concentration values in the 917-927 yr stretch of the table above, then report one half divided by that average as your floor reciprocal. 0.0727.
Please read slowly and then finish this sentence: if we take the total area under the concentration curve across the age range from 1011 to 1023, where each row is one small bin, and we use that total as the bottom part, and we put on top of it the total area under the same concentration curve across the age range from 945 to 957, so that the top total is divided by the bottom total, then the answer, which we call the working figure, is 0.97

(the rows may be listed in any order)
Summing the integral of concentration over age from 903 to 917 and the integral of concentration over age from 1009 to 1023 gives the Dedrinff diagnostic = 200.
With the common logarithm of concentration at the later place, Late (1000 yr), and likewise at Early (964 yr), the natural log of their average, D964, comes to -0.177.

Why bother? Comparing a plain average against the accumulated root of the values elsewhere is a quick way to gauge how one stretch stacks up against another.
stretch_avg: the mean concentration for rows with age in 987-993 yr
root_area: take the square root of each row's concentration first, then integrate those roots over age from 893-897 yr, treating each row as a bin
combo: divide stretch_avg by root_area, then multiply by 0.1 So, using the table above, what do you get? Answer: 0.064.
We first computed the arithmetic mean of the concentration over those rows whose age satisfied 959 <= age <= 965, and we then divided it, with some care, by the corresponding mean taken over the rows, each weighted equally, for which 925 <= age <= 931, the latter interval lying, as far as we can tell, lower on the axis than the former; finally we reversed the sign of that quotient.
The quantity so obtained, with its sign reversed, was -0.99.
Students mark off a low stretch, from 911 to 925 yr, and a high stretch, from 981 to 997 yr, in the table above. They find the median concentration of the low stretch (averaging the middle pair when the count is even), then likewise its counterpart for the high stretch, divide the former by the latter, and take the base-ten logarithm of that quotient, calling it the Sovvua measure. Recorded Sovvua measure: 0.011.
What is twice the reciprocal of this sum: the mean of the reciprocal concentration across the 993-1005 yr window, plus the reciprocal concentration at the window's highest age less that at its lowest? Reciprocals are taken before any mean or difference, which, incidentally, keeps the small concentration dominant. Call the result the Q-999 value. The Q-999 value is 14.3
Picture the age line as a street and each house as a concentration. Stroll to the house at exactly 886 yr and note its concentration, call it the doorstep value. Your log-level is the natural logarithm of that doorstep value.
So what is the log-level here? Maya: 1.98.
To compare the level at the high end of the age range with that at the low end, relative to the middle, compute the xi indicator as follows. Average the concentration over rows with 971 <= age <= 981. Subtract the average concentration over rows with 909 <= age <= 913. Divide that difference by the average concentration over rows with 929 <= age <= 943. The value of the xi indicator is -0.017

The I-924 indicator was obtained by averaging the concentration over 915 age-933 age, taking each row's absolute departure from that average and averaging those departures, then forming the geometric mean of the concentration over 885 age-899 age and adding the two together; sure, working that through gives 7.59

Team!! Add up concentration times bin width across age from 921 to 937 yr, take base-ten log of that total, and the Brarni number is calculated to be 2.05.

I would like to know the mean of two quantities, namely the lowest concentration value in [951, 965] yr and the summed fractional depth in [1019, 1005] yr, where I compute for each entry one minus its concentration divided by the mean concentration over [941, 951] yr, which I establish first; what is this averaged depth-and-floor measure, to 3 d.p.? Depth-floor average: 3.336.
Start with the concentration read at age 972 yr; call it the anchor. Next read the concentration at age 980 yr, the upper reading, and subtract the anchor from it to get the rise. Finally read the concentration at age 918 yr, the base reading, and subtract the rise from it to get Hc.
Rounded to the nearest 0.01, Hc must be 7.16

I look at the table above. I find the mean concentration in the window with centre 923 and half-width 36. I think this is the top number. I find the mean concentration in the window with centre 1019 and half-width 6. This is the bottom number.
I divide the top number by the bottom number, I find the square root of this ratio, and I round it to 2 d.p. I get 1.00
